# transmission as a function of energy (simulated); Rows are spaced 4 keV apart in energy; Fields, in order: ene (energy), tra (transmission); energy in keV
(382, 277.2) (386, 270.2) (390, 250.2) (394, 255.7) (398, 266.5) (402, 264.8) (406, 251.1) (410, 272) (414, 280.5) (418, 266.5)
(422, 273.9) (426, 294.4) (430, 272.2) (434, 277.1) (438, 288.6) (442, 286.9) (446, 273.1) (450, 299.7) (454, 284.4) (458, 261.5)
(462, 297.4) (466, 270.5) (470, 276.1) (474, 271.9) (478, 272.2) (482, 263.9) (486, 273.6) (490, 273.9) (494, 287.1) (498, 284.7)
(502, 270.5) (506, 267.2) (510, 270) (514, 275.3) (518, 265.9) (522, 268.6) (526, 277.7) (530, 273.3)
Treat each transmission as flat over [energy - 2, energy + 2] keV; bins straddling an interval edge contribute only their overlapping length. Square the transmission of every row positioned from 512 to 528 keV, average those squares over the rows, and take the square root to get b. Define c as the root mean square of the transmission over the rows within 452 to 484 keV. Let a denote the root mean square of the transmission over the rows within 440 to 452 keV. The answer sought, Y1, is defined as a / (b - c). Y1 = -95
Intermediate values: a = 287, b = 272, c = 275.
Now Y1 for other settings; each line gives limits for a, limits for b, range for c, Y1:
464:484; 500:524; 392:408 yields 27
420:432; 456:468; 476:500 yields 320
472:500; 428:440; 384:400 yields 15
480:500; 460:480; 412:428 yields -228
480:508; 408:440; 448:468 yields -57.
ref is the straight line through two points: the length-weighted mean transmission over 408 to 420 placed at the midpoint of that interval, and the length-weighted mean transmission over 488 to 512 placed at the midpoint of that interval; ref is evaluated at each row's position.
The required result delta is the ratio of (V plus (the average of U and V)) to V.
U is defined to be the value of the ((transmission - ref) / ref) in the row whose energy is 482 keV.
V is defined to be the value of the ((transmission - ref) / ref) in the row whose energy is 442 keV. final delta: 1.1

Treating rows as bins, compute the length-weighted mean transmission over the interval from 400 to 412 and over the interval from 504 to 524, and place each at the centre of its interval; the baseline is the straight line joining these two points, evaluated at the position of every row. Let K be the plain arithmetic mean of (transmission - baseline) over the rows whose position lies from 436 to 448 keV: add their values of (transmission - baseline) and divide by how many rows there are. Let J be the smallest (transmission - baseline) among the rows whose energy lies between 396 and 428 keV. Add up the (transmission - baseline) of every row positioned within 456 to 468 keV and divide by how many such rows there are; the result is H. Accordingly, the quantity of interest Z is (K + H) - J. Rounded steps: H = 10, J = -12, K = 18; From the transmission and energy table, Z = 40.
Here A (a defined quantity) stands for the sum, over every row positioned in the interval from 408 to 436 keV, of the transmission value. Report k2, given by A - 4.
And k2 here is 1933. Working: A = 1937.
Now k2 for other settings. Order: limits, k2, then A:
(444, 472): 1959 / 1963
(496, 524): 1898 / 1902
